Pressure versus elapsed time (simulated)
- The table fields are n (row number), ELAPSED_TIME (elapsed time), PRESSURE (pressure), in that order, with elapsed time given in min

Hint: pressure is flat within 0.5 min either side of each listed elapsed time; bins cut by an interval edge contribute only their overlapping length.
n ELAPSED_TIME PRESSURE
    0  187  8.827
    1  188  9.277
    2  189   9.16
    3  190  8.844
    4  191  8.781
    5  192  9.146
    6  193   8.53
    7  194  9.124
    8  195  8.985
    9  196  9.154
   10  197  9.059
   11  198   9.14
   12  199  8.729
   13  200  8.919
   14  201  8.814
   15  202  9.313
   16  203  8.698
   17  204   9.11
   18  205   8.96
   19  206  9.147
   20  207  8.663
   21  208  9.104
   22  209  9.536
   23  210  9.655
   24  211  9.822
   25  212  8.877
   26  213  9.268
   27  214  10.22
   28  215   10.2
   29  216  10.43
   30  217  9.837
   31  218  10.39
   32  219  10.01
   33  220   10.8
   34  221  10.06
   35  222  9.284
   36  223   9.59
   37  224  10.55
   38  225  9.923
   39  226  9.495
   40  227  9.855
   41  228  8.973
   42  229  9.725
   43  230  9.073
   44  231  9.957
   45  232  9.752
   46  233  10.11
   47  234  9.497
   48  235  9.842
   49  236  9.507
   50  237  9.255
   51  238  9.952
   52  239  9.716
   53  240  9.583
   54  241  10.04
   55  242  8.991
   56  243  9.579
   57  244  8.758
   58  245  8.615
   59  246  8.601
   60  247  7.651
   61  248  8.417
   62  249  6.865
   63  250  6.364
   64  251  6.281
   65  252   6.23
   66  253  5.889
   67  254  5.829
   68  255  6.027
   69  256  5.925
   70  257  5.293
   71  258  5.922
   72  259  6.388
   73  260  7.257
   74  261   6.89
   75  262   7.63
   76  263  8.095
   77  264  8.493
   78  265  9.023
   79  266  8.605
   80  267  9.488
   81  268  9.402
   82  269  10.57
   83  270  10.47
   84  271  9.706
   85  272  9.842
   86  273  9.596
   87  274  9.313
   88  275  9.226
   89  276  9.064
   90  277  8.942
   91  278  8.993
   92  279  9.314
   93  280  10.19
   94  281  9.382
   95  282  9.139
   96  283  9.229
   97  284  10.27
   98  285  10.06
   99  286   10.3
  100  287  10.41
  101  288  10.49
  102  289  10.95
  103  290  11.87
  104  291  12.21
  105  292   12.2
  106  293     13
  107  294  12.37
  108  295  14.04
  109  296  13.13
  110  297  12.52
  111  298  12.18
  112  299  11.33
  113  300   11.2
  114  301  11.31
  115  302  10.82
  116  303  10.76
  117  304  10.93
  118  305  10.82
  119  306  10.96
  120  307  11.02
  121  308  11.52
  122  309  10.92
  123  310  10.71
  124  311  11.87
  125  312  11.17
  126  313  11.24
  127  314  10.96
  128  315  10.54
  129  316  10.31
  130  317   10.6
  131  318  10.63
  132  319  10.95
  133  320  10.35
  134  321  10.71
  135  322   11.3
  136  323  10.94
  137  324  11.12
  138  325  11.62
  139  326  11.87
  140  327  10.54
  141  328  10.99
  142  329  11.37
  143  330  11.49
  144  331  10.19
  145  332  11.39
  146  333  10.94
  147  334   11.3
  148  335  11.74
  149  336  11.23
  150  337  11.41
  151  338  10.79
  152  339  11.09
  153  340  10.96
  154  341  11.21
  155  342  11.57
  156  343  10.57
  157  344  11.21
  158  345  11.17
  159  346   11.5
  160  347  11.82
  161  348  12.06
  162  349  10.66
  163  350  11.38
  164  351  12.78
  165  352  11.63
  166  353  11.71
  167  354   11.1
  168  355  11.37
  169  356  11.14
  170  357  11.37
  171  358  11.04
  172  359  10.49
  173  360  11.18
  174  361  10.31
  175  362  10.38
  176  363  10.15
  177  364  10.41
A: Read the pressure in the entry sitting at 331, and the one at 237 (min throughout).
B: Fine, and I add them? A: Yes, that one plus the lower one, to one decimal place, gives 19.4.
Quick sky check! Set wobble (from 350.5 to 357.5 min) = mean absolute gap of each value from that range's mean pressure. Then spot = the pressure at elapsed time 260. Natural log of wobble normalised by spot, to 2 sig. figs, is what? -2.9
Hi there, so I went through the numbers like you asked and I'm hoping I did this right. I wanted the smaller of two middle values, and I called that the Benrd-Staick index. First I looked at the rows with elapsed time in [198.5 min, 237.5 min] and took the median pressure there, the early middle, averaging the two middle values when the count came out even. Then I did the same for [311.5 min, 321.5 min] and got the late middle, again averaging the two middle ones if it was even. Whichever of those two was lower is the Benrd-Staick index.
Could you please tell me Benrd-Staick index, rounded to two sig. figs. 9.5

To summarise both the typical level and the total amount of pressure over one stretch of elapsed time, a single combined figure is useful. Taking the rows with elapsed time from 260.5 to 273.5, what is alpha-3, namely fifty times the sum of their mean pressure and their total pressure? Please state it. 6344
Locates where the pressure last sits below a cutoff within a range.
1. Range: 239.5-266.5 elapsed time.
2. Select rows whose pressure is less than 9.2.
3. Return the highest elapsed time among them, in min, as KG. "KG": 266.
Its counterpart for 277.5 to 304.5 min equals 282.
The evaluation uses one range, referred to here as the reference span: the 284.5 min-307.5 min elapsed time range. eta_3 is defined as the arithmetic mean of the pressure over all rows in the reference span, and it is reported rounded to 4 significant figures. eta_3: 11.52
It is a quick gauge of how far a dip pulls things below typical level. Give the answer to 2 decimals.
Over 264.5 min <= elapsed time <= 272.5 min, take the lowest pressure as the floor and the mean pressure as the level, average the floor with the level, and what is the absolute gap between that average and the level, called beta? 0.52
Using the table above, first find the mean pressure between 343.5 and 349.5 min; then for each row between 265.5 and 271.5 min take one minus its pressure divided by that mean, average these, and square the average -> 0.022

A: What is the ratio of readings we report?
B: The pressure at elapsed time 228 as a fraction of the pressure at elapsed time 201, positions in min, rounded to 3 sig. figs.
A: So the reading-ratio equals 1.02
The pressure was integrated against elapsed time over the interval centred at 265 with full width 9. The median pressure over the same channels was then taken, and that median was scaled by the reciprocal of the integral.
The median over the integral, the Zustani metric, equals 0.110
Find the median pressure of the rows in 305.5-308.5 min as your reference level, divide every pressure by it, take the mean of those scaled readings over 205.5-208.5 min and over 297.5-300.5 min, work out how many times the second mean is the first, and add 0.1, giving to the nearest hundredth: 1.39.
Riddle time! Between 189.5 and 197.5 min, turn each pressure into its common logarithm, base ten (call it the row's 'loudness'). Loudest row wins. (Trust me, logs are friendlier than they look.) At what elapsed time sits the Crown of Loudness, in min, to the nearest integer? 196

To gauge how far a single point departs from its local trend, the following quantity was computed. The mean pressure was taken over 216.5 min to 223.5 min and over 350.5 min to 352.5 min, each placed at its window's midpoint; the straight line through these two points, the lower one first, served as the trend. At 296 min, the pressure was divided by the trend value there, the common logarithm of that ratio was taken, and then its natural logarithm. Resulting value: -2.7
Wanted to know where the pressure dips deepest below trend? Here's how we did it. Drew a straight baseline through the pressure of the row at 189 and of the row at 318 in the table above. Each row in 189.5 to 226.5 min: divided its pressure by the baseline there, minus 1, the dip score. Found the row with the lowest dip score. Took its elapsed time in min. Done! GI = 207 min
